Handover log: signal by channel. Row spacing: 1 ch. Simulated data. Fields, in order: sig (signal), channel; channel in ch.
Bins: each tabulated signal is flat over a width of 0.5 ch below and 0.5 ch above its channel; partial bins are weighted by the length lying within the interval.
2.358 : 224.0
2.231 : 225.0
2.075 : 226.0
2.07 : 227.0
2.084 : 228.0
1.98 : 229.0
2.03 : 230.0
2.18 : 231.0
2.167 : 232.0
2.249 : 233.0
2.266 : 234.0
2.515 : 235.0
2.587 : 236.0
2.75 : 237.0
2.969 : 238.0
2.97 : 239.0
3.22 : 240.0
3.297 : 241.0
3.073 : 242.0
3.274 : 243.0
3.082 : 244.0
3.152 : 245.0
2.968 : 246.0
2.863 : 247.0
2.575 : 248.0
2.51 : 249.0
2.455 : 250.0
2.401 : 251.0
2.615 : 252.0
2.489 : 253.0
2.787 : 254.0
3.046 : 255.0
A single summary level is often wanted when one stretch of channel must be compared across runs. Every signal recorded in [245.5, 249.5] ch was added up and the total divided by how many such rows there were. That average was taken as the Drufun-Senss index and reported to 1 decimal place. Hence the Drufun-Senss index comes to 2.7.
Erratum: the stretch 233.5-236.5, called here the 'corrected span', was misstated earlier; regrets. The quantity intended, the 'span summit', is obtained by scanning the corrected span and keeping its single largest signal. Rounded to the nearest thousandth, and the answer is 2.587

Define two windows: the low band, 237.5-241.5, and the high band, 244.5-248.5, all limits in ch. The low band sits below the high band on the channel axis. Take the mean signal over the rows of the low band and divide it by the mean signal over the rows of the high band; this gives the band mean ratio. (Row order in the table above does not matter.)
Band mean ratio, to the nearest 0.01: 1.08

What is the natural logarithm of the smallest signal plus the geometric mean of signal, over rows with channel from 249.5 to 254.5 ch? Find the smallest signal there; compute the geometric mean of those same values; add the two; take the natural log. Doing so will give 1.60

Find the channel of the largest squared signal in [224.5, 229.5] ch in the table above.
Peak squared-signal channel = 225.0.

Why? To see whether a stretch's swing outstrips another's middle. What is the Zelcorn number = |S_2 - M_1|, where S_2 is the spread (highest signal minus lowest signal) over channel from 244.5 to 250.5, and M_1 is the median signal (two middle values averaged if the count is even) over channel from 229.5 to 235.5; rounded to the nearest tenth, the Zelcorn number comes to 1.5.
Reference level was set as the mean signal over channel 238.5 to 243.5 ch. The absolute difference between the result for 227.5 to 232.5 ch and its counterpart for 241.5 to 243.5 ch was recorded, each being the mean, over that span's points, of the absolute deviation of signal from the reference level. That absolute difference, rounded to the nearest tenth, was 1.0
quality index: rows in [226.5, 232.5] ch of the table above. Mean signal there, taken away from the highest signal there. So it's 0.09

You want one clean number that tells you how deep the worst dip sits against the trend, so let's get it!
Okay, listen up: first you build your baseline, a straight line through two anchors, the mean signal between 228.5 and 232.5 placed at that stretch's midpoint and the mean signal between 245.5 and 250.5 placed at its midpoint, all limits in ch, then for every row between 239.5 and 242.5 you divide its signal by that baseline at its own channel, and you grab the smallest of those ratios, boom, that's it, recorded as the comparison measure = 1.24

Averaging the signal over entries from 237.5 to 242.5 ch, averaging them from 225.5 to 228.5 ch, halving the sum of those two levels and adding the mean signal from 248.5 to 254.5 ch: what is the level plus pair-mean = 5.13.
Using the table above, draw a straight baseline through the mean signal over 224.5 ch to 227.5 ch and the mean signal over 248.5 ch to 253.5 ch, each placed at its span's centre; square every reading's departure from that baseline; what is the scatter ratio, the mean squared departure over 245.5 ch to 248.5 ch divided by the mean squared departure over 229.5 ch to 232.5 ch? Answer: 19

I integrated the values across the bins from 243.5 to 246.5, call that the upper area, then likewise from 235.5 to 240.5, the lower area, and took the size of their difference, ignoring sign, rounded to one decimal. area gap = 5.3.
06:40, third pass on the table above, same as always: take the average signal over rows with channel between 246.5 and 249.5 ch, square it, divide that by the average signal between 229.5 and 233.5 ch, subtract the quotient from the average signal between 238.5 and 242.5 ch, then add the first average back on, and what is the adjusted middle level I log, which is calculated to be 2.5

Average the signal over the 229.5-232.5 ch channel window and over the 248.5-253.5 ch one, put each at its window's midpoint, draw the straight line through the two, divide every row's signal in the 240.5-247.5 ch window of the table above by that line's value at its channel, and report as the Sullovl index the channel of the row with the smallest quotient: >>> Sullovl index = 247.0 ch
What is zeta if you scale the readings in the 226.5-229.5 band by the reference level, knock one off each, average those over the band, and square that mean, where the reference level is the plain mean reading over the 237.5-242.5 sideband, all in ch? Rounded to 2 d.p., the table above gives 0.12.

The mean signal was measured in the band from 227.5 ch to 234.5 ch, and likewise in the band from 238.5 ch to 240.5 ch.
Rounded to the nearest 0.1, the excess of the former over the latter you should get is -1.0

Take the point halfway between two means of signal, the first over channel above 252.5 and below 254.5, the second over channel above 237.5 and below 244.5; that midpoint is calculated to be 2.88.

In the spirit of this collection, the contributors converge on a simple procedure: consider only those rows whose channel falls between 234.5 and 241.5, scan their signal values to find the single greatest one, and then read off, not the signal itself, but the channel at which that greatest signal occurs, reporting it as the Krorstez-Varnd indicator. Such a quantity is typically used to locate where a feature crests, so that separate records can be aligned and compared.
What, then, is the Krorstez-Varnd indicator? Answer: 241.0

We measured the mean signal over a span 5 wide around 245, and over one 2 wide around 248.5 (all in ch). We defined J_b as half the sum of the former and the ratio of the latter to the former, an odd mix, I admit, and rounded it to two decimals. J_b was 1.95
